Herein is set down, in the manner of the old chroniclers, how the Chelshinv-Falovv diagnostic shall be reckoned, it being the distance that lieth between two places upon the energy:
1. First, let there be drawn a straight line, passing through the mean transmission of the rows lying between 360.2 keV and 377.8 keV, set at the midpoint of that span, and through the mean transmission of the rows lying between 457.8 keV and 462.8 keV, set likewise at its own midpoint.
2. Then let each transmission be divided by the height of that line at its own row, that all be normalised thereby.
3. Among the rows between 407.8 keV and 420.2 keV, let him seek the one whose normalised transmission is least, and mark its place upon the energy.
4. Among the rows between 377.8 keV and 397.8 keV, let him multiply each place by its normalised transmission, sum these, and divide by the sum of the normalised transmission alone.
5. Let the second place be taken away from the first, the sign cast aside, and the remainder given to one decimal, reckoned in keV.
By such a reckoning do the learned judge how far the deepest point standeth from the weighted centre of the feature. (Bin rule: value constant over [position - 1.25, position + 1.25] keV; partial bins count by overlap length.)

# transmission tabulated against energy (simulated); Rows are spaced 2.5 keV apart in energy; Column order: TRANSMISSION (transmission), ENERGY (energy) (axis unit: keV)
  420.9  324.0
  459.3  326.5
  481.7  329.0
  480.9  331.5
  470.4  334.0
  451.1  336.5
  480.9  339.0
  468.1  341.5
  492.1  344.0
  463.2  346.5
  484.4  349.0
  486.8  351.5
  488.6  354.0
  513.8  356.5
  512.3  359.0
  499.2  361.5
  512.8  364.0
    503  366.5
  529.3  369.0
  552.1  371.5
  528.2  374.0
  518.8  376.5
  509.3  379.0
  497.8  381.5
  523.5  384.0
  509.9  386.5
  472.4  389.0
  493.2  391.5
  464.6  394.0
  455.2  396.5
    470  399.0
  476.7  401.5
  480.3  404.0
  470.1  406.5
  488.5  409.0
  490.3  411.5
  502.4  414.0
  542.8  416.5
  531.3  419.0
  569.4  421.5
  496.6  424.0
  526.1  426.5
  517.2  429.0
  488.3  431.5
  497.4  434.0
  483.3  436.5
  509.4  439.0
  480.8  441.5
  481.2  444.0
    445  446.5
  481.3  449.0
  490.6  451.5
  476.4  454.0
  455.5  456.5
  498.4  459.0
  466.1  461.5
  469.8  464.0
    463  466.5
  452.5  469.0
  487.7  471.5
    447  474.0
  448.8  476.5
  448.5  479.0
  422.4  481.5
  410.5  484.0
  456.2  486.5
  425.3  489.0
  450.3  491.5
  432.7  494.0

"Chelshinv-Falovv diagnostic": 21.4 keV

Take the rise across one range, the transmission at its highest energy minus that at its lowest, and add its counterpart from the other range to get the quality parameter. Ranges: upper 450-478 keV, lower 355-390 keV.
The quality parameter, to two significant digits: -83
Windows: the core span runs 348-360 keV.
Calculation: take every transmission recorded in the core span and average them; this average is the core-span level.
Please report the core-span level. 497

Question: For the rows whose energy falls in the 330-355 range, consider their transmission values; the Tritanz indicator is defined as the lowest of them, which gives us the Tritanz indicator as 451.1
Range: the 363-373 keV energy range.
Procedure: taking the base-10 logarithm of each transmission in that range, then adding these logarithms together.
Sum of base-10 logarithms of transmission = 10.9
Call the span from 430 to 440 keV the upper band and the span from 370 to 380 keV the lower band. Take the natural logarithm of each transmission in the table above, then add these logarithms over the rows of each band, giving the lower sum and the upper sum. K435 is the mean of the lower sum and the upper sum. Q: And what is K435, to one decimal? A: 24.9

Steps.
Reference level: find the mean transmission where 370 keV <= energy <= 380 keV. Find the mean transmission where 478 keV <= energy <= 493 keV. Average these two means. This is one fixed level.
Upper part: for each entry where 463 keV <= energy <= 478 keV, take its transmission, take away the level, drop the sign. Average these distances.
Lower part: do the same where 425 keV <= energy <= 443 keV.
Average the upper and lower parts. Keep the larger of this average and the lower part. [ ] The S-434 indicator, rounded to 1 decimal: 20.6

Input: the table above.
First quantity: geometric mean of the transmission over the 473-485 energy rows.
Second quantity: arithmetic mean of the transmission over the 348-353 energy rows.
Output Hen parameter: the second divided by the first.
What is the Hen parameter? 1.116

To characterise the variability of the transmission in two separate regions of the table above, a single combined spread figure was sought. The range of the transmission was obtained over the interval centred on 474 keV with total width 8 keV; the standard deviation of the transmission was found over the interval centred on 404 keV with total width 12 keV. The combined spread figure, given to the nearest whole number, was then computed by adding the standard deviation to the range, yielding 48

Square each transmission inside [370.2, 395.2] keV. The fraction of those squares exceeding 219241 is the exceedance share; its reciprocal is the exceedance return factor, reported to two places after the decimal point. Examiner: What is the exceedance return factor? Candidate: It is 1.11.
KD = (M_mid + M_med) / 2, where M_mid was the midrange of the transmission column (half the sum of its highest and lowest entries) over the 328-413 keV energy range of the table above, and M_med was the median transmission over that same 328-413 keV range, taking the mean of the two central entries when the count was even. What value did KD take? 495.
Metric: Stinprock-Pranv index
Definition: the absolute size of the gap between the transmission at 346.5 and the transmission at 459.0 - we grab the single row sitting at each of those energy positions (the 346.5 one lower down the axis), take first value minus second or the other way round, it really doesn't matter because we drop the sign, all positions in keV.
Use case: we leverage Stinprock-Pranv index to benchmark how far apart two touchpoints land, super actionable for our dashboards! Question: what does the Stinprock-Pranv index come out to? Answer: 35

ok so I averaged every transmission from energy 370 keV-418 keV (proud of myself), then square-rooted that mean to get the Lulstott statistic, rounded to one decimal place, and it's 22.3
